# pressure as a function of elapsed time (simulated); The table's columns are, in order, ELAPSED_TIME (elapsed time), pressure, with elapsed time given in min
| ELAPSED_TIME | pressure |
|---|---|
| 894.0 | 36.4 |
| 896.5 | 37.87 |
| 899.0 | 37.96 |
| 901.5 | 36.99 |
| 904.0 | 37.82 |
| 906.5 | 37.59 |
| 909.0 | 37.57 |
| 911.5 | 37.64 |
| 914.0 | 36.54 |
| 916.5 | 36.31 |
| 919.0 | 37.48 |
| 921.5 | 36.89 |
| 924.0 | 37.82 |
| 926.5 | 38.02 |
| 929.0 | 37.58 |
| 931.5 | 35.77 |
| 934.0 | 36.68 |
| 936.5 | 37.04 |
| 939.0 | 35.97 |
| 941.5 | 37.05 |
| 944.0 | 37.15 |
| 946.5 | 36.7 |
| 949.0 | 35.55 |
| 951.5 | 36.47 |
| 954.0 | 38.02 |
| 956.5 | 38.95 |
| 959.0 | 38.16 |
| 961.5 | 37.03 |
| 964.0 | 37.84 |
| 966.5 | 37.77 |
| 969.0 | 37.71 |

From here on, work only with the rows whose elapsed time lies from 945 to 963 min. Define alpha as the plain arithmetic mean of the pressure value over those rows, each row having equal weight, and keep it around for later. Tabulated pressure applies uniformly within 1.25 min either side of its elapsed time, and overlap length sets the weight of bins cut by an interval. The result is 37.3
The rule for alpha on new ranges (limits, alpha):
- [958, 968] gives 37.7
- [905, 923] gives 37.1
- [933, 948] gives 36.8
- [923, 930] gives 37.8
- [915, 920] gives 36.9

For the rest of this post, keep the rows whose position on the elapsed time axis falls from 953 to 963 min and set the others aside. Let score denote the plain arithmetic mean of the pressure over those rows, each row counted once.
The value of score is 38.0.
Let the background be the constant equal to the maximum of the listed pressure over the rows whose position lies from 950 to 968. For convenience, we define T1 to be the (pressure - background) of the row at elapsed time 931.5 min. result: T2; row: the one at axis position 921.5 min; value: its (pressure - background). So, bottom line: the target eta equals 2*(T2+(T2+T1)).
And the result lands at -15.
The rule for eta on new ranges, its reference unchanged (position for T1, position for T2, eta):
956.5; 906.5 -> -5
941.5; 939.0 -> -16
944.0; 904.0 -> -8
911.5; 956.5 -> -3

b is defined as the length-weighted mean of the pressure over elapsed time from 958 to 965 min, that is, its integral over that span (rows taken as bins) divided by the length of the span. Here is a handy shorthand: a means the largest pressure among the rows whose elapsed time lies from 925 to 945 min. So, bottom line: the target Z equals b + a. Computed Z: 75.7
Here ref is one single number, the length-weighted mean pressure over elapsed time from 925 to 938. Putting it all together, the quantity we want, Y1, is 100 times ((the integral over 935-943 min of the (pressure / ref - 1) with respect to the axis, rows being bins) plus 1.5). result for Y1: 143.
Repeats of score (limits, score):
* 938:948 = 36.7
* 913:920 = 36.8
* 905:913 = 37.6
